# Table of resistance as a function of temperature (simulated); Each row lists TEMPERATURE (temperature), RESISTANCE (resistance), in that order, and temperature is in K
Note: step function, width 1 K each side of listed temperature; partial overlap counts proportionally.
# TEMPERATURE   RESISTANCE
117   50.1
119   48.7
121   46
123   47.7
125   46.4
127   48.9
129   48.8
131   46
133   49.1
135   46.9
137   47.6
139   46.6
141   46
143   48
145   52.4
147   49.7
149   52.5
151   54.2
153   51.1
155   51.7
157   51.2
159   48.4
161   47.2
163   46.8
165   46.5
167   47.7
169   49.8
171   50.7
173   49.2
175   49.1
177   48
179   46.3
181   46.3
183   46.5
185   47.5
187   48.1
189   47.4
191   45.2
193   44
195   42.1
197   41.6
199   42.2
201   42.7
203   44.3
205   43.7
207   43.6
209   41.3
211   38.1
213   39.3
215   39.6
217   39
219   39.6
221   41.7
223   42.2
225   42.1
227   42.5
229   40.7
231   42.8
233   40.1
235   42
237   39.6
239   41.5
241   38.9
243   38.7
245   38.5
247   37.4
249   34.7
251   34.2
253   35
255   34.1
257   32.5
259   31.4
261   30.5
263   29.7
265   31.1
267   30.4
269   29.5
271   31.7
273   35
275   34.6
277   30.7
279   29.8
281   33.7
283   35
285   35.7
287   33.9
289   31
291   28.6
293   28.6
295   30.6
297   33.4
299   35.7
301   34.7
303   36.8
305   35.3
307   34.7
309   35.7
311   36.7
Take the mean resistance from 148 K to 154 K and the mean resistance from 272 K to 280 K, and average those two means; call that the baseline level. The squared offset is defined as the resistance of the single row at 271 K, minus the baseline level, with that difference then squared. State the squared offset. 118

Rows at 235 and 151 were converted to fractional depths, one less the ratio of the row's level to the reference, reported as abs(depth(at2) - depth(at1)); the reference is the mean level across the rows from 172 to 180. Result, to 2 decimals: 0.25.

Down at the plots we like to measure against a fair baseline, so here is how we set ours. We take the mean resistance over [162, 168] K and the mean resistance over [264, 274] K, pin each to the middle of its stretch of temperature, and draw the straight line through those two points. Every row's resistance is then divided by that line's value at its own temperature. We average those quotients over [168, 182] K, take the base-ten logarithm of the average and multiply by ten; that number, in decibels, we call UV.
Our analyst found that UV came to 0.27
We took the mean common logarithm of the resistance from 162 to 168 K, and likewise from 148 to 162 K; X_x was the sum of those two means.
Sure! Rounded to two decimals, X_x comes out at 3.38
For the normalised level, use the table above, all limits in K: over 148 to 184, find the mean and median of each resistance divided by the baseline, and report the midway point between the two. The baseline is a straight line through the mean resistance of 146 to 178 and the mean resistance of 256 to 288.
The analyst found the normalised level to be 1.01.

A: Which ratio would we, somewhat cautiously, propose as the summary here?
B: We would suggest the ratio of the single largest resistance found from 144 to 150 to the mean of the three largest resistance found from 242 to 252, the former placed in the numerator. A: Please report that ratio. 1.37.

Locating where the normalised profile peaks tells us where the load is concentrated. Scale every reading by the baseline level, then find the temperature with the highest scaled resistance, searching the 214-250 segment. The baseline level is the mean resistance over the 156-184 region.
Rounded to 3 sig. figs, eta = 231 K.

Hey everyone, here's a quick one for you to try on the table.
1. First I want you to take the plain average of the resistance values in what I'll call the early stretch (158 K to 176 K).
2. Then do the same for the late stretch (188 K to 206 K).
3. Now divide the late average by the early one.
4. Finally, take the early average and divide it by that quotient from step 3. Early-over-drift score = 53.6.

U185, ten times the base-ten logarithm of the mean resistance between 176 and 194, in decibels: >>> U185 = 16.7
